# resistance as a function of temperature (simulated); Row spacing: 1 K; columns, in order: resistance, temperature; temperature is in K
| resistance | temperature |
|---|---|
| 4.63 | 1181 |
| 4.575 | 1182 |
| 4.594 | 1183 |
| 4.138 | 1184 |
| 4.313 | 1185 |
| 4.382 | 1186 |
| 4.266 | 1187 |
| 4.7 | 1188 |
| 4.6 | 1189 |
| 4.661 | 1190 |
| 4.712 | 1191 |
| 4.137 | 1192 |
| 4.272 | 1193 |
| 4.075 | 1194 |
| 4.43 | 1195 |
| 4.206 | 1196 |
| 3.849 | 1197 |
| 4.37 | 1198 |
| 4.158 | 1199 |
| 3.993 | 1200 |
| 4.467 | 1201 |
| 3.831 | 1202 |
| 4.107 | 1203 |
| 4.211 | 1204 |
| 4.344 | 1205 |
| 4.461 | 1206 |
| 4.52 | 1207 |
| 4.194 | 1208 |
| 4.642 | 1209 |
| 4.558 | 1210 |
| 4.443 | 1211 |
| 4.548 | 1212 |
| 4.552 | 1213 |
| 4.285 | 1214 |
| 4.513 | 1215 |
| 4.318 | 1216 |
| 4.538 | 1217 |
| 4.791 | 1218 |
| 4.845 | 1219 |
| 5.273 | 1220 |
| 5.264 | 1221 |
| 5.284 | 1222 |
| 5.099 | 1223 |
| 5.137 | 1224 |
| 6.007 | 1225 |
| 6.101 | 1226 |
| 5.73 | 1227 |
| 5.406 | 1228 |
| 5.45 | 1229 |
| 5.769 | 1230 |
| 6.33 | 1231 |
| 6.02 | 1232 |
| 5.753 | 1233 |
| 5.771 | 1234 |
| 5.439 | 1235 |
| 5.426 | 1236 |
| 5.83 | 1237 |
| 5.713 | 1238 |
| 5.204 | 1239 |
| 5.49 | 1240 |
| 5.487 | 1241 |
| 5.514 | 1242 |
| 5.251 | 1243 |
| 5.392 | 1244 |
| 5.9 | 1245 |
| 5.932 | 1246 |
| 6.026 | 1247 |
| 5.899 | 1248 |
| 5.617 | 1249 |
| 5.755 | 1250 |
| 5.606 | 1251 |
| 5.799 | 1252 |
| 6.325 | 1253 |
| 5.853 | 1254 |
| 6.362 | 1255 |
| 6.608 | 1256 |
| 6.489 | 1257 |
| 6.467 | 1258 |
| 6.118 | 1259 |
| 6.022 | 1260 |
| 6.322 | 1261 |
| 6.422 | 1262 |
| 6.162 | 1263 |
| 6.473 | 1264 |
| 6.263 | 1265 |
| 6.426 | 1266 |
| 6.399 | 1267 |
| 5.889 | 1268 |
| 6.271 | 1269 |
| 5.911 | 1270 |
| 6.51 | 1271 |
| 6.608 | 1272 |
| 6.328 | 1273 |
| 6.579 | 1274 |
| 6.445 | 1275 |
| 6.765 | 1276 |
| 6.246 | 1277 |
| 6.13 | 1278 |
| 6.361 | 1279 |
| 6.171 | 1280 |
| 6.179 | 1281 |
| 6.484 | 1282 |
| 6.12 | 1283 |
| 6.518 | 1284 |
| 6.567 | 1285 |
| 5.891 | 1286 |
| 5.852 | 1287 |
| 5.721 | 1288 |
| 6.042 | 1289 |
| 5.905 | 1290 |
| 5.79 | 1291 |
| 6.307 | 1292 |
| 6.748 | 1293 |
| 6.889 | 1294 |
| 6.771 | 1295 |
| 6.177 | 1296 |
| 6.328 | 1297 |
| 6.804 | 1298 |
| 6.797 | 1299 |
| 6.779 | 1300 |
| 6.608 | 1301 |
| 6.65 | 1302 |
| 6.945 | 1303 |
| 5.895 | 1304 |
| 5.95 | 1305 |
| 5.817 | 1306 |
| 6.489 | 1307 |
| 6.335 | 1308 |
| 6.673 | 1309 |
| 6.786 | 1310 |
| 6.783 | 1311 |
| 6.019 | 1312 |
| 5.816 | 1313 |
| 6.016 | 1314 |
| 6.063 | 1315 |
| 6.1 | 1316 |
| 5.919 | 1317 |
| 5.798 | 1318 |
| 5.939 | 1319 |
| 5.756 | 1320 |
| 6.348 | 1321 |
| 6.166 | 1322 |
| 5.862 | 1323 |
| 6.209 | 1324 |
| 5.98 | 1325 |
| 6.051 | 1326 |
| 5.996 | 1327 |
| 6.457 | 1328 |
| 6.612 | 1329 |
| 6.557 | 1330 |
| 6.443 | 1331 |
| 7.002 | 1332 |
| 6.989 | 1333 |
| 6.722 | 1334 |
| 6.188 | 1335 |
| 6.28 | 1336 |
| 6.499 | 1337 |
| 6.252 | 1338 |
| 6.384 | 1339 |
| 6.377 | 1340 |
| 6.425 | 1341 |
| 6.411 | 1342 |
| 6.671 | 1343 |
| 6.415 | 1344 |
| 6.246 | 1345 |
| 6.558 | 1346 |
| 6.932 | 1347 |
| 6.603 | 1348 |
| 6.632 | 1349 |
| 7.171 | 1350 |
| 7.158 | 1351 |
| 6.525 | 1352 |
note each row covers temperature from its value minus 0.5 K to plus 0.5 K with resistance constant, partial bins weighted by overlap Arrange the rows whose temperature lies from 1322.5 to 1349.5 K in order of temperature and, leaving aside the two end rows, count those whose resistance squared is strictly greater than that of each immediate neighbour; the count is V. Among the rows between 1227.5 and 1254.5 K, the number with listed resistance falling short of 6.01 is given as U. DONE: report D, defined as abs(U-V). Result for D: 14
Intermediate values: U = 23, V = 9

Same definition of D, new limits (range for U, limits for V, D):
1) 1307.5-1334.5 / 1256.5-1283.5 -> 1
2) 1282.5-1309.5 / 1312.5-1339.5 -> 0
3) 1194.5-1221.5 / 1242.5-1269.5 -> 20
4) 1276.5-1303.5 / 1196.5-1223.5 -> 3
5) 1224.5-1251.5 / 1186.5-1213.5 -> 15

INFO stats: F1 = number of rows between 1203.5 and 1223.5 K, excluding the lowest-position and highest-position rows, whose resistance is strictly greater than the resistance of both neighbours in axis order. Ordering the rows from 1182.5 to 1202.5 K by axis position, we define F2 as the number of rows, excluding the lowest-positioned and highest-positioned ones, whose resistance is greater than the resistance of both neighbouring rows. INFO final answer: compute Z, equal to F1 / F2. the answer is 0.86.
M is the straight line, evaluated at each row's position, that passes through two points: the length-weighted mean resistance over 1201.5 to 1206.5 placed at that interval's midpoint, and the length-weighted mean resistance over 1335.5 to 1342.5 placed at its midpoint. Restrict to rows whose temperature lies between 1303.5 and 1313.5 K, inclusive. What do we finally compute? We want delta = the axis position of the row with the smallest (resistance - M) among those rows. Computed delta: 1313 K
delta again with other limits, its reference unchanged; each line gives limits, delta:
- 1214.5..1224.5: 1216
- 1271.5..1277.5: 1277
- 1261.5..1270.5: 1270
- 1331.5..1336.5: 1335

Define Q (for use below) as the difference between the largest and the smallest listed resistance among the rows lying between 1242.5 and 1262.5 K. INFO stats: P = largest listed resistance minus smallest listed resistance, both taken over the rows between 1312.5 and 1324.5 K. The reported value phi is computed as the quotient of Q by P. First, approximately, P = 0.6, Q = 1.36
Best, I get 2.3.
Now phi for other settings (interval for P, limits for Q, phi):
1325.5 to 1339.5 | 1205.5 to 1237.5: 2.1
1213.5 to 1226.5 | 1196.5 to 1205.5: 0.4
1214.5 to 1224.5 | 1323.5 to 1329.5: 0.7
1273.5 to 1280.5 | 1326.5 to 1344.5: 1.6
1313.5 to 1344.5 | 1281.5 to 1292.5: 0.7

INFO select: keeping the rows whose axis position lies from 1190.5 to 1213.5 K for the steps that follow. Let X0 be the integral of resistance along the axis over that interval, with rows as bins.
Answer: 99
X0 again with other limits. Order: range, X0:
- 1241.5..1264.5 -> 138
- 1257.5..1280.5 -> 145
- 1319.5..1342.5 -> 146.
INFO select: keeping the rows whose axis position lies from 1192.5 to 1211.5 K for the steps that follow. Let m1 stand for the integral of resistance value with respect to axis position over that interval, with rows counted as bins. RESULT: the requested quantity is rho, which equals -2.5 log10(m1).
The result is -4.77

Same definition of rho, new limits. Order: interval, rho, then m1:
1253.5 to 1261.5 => -4.25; 50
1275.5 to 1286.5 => -4.60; 69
